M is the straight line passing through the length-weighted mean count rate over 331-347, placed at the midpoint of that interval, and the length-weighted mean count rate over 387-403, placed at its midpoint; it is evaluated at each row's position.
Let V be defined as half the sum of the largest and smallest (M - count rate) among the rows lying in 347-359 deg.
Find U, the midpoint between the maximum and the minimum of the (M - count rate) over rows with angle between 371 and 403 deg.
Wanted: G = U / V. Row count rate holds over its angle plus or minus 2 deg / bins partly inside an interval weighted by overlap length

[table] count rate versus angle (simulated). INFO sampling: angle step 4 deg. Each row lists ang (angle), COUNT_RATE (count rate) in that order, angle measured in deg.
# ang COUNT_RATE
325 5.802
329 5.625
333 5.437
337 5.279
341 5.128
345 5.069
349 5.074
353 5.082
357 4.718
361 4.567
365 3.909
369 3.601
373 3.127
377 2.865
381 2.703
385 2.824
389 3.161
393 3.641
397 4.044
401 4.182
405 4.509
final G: -4.6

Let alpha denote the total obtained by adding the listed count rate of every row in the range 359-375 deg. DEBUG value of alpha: 15.2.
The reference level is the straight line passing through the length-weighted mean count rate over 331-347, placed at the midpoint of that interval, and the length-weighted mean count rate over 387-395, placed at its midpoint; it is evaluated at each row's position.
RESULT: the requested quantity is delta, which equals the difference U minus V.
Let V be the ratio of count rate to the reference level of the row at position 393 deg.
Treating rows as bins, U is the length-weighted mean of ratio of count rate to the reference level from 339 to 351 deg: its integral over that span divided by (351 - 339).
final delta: -0.08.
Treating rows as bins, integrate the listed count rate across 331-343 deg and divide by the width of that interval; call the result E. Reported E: 5.3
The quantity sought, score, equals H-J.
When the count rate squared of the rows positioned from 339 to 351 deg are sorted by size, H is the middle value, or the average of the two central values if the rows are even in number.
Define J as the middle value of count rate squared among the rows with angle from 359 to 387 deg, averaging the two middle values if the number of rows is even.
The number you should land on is 16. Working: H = 26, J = 9.8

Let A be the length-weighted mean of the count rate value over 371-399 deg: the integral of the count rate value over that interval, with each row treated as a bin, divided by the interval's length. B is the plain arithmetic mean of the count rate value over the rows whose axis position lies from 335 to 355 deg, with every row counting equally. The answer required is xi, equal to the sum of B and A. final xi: 8.32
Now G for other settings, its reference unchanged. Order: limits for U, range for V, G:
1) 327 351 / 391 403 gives 0.2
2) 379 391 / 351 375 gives 2.2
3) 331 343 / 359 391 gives 0.0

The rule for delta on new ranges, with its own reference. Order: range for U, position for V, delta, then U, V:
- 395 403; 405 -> -0.23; 1.32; 1.55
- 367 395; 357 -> -0.19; 0.84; 1.03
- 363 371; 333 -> -0.12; 0.88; 1.00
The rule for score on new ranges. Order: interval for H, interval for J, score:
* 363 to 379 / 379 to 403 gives 0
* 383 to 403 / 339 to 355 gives -13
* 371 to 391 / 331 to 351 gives -18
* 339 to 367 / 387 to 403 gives 11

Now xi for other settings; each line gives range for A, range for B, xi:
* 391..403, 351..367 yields 8.52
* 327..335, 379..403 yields 8.96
